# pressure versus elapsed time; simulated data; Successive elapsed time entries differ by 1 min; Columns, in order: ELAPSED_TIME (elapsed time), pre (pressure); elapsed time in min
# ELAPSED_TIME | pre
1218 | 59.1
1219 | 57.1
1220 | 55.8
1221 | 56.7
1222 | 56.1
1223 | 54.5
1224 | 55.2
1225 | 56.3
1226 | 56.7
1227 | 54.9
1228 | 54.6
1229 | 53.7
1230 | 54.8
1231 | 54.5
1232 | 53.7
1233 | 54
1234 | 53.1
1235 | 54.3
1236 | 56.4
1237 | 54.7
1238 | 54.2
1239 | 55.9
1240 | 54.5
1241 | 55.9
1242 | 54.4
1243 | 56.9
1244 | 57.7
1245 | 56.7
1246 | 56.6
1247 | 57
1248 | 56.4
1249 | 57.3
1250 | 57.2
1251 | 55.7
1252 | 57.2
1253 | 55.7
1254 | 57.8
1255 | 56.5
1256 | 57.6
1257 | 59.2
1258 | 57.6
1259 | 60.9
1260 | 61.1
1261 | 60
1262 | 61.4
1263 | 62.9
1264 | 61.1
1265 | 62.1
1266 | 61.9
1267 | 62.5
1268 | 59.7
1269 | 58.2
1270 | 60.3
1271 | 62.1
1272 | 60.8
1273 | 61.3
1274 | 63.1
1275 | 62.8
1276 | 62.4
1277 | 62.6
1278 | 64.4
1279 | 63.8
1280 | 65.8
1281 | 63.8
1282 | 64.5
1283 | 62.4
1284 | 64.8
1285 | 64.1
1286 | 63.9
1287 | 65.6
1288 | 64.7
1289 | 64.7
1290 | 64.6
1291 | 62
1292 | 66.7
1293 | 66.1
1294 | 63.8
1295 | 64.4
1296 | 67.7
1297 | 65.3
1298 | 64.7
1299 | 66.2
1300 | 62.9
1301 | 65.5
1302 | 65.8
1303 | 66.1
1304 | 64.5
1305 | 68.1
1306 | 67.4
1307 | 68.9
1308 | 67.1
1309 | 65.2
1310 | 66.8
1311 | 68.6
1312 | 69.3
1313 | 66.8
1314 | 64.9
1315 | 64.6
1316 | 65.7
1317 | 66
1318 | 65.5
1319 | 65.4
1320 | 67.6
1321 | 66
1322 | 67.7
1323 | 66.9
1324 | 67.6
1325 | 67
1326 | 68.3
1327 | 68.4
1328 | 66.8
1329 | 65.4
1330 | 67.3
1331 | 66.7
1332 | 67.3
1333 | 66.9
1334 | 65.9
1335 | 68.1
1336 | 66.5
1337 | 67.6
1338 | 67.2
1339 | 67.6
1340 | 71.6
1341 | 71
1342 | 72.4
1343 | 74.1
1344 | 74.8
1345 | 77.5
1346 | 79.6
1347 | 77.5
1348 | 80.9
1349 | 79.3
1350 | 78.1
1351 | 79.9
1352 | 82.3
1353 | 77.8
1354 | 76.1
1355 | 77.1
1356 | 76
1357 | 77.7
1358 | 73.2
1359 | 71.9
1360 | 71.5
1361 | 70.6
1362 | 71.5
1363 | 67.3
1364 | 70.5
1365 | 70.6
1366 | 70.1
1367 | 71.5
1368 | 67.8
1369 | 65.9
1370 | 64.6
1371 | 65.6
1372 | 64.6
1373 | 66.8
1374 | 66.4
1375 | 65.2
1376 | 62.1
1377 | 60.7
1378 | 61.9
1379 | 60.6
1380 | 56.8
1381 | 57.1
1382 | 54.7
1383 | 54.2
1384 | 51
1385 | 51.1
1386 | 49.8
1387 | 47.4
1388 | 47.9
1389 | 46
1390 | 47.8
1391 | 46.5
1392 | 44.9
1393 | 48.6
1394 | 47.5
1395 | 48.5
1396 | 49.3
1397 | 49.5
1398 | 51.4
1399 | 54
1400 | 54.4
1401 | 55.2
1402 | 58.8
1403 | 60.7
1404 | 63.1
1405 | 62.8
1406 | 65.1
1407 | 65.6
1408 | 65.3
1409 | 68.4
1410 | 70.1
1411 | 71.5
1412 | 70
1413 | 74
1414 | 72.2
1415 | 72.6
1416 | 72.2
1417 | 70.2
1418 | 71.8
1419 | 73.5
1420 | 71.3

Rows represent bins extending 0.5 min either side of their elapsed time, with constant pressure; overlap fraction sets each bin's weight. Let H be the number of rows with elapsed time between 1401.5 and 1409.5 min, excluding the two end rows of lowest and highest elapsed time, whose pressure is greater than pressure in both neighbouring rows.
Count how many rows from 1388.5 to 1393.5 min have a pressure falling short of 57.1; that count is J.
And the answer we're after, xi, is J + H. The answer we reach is 7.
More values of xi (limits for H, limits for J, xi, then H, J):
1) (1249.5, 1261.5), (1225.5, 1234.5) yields 13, 4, 9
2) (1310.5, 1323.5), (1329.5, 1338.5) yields 4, 4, 0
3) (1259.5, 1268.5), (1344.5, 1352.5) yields 3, 3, 0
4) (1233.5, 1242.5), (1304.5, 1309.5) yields 3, 3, 0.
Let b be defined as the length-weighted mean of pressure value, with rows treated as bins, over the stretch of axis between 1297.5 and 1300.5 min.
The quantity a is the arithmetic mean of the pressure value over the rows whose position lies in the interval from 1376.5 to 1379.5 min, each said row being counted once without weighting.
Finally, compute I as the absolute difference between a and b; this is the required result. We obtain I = 4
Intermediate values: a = 61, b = 65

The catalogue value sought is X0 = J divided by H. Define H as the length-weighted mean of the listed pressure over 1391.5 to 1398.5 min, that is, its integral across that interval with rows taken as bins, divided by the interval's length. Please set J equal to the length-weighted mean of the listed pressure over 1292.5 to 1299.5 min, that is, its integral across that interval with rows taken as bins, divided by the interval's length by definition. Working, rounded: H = 49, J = 65.5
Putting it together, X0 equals 1.3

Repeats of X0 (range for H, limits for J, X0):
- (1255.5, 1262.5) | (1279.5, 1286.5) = 1.1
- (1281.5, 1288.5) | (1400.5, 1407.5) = 1.0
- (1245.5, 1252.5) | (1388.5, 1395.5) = 0.8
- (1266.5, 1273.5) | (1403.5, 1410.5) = 1.1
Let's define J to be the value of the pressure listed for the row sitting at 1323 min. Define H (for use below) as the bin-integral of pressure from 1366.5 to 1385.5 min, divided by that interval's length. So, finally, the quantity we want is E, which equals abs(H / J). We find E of 0.9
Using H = 62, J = 66.9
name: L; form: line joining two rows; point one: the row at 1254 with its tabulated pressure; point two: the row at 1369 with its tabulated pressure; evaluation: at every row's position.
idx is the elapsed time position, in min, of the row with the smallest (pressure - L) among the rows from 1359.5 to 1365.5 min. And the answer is 1363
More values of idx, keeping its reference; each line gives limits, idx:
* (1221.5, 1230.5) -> 1229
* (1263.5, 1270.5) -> 1269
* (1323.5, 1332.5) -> 1329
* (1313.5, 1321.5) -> 1315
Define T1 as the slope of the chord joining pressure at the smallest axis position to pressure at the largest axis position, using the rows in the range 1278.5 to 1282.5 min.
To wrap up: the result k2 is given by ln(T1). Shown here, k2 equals -1.5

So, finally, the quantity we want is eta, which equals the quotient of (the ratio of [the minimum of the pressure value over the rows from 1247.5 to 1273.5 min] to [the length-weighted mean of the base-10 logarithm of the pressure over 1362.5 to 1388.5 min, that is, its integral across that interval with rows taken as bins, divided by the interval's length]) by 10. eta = 3.1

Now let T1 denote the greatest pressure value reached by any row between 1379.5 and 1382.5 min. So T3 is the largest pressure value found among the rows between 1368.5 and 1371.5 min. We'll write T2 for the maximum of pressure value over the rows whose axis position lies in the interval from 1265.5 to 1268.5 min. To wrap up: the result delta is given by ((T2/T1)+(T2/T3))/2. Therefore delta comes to 1.02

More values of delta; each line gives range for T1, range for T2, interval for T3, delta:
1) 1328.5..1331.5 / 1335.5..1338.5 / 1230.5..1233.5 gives 1.12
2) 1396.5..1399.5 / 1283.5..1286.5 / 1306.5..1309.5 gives 1.07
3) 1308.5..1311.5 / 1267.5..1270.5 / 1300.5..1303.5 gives 0.90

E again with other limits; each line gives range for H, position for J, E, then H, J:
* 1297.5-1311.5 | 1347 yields 0.9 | 66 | 77.5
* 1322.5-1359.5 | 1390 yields 1.5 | 72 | 47.8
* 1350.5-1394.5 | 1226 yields 1.1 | 63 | 56.7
